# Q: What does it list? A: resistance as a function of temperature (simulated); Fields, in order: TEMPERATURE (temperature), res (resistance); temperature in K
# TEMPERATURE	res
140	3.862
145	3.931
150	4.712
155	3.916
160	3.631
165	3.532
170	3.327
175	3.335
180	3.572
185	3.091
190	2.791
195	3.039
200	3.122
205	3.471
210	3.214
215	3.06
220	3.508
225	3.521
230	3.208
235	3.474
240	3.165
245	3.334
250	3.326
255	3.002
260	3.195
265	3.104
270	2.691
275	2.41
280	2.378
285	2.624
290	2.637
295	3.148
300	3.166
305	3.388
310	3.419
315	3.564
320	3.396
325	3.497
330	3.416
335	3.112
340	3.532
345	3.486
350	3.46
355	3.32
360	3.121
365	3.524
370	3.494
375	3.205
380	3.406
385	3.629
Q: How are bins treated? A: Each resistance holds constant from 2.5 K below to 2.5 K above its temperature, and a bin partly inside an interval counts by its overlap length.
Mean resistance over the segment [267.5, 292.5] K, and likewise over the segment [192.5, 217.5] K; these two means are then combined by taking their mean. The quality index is 2.86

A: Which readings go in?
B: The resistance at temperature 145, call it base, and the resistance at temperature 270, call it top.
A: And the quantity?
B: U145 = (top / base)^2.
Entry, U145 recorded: 0.5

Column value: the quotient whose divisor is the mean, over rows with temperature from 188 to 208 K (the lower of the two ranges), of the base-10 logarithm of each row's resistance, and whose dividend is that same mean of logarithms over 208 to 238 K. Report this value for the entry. 1.06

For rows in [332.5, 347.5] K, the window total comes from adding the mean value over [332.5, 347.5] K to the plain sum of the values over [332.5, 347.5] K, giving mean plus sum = 13.5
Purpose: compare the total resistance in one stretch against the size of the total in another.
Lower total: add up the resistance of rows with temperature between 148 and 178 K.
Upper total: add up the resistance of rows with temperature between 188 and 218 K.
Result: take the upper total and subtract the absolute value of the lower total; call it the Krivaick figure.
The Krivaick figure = -3.8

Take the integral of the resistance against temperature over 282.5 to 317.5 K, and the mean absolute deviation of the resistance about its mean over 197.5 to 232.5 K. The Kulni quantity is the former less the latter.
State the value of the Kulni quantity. 109.6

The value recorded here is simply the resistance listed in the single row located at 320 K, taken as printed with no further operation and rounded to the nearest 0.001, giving 3.396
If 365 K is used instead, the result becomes 3.524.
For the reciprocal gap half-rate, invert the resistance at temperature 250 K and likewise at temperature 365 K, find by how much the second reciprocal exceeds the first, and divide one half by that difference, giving -30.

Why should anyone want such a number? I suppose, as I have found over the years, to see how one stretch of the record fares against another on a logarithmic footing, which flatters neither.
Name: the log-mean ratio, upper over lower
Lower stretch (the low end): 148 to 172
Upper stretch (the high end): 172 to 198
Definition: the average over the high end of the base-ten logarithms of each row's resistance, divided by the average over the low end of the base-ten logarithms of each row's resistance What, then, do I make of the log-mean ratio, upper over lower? 0.86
